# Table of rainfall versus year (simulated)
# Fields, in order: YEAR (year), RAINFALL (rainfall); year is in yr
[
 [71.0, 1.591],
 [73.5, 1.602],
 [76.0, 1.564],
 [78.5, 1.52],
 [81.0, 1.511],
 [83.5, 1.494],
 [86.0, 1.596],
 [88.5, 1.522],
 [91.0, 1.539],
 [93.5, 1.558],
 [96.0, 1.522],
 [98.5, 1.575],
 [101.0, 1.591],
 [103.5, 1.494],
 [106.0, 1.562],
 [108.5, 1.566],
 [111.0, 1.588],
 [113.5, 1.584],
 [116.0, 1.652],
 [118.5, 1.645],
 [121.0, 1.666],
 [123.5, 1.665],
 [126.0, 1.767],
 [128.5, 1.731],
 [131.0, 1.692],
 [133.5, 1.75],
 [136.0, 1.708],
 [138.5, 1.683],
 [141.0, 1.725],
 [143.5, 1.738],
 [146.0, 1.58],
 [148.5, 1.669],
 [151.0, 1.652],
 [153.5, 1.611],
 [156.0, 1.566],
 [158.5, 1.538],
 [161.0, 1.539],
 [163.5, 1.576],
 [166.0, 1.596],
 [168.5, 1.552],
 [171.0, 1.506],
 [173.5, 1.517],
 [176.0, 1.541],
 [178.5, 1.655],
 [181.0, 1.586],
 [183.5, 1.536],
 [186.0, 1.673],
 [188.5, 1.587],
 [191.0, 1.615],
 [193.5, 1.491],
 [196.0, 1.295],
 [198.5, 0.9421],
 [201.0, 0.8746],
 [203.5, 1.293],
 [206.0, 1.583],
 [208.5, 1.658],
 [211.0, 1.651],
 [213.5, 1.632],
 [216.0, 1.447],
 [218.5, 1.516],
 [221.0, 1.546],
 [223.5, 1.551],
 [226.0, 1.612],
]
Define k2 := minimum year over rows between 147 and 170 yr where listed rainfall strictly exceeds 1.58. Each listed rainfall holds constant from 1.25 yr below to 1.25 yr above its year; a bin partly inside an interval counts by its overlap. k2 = 148.5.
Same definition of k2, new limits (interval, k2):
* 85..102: 86.0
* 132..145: 133.5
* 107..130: 111.0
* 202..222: 206.0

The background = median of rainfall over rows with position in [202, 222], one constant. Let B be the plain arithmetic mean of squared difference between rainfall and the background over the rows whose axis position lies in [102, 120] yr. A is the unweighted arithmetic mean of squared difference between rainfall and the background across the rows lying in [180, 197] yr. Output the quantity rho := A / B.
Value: 4.7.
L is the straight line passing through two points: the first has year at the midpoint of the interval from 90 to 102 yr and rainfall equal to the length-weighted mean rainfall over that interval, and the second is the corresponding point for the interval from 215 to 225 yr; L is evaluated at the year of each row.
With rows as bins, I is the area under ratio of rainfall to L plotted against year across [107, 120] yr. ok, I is 13.5 yr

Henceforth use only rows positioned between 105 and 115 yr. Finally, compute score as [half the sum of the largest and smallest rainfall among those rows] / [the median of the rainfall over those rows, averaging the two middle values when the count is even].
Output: 1.00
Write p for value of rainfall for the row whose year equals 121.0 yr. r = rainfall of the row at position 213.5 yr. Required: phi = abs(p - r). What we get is 0.03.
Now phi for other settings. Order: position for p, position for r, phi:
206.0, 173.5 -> 0.07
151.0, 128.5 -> 0.08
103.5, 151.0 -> 0.16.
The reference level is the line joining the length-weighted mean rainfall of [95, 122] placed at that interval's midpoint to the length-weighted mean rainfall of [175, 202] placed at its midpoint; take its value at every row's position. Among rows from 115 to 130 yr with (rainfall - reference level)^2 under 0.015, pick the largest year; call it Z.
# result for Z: 123.5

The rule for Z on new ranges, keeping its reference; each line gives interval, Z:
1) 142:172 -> 171.0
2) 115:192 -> 183.5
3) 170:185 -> 183.5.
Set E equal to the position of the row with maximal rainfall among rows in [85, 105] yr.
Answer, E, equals 86.0 yr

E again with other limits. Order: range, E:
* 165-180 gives 178.5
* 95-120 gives 116.0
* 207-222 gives 208.5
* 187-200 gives 191.0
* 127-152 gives 133.5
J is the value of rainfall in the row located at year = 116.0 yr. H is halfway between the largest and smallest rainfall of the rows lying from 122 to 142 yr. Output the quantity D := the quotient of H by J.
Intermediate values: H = 1.72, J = 1.652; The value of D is 1.04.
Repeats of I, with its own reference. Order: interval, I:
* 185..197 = 12.0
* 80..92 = 11.8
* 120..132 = 13.2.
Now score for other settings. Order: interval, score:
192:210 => 0.98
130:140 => 1.01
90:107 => 0.99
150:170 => 1.02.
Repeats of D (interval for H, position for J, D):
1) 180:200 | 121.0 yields 0.78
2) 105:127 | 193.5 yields 1.12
